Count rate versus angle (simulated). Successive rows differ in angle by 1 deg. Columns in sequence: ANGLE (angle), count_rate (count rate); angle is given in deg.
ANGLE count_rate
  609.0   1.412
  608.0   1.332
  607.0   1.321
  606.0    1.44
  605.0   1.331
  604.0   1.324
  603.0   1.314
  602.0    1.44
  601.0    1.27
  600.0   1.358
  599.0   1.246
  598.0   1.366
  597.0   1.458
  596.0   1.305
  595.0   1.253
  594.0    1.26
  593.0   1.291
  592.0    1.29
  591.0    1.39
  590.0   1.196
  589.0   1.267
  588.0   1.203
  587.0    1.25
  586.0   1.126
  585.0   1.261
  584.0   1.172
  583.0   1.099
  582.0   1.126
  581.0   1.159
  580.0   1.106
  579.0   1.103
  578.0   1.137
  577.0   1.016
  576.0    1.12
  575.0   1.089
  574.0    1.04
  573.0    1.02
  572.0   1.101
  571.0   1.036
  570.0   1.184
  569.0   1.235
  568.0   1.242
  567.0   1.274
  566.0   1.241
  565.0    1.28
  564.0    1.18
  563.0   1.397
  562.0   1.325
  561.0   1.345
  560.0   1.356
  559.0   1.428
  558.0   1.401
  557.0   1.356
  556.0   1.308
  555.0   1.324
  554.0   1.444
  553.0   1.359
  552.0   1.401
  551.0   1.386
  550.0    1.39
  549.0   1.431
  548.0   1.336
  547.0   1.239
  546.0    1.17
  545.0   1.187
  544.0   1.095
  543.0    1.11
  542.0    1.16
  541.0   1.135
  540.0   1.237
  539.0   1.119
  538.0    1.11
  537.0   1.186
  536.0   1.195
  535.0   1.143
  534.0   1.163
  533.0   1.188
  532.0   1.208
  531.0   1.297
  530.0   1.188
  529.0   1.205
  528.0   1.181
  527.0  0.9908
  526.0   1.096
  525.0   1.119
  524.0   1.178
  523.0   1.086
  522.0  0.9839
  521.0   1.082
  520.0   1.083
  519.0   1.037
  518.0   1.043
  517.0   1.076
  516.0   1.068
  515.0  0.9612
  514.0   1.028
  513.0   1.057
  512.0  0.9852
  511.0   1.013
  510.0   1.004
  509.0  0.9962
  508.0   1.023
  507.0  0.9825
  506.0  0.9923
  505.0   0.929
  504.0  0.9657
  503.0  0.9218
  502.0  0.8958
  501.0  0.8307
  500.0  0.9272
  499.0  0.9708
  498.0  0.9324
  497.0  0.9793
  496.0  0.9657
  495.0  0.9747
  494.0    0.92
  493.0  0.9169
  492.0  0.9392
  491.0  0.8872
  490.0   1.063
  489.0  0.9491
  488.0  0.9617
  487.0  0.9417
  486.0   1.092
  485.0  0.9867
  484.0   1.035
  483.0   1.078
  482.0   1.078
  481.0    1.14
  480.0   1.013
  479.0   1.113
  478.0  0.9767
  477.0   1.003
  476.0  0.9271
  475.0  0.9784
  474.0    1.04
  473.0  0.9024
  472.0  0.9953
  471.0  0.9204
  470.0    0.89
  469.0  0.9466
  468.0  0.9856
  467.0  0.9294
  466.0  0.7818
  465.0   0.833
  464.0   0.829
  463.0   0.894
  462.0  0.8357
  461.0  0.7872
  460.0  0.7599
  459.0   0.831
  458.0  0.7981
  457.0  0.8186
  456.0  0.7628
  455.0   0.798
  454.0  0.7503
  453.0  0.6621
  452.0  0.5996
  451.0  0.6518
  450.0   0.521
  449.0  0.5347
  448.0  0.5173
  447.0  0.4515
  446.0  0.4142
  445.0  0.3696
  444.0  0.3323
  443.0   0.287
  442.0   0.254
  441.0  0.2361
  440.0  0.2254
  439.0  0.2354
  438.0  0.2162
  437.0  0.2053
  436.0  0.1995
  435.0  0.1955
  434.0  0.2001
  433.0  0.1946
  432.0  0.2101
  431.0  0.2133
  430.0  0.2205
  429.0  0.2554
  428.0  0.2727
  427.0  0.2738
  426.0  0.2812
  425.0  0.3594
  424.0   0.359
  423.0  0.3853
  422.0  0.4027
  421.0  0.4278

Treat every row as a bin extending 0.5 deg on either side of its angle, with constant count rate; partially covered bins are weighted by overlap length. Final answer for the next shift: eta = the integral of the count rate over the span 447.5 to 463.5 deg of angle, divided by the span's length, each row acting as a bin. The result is 0.72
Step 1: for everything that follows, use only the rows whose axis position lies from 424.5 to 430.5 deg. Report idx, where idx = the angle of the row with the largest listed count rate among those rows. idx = 425.0 deg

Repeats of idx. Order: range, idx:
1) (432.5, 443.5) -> 443.0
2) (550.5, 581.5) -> 554.0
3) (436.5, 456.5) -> 455.0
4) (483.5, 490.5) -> 486.0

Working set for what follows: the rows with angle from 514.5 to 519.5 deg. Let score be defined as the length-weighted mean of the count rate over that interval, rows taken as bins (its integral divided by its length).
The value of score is 1.04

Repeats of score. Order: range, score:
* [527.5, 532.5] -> 1.22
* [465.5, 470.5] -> 0.91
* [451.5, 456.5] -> 0.71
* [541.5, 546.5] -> 1.14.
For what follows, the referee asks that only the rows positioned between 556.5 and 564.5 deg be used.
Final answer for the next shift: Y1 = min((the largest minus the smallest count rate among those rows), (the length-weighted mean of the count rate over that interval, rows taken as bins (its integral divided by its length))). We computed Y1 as 0.25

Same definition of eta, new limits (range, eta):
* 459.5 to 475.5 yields 0.89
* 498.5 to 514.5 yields 0.97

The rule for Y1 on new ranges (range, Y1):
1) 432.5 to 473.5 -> 0.60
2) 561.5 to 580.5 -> 0.38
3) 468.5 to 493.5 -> 0.25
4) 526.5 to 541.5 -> 0.31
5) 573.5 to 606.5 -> 0.44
